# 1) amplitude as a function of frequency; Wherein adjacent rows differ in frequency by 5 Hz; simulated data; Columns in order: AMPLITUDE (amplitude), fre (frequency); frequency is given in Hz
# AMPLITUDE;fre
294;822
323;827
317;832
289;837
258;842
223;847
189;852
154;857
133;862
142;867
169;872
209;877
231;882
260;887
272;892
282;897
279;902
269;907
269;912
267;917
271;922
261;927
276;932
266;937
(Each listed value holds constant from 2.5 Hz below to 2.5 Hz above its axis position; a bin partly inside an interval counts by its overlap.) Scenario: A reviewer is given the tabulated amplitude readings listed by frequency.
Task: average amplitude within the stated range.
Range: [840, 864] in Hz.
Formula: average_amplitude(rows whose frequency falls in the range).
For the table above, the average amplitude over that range 191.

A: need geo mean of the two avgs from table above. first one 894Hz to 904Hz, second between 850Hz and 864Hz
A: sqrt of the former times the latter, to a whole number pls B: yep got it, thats 211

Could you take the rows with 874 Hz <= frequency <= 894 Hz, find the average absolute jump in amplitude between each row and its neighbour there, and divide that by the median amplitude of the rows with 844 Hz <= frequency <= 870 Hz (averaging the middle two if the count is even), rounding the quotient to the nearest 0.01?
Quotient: 0.14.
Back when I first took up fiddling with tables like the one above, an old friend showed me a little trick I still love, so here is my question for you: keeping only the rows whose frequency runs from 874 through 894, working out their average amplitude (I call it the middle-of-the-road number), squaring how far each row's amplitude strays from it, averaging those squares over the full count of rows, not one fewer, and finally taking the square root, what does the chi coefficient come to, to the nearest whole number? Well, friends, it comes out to 25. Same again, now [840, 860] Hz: 39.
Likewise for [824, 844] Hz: 26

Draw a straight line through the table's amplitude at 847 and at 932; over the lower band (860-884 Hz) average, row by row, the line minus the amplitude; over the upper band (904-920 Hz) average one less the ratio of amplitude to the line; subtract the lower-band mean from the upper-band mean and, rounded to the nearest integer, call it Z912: -62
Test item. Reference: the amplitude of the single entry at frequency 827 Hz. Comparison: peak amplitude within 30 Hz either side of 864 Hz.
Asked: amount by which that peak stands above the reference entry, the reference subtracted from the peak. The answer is -34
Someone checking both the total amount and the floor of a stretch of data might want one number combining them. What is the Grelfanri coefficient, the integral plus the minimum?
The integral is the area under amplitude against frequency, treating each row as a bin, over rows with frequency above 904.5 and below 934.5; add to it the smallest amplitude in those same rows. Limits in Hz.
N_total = 8326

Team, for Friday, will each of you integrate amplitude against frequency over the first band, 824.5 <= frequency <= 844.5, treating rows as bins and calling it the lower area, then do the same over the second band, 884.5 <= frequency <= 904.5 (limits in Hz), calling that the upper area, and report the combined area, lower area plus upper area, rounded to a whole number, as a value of 11400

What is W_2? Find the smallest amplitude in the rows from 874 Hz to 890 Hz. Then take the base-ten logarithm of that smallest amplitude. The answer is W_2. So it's 2.32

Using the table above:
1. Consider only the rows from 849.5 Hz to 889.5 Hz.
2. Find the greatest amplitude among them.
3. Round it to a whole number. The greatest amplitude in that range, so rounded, 260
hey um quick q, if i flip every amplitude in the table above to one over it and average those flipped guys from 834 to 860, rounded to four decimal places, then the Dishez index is 0.0047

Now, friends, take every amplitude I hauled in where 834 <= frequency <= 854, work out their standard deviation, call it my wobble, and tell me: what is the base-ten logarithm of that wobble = 1.6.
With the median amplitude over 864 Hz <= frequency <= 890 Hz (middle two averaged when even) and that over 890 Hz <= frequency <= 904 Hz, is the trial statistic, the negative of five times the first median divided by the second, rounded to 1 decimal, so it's -3.7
